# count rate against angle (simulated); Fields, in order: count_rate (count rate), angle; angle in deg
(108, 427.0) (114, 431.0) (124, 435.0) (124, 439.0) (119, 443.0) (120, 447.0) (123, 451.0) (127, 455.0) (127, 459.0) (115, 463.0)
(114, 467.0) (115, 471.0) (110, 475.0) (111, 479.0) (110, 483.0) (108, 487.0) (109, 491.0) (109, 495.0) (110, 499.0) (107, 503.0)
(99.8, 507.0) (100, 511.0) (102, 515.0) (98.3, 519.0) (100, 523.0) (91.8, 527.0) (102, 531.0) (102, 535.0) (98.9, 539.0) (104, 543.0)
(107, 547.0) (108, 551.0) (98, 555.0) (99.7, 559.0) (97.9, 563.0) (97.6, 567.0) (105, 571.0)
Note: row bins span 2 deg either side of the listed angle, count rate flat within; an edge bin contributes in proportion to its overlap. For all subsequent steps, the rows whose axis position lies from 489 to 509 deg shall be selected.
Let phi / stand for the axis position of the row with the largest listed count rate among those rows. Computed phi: 499.0 deg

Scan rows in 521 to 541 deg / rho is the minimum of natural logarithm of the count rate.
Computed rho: 4.52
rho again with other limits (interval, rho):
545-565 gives 4.58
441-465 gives 4.74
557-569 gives 4.58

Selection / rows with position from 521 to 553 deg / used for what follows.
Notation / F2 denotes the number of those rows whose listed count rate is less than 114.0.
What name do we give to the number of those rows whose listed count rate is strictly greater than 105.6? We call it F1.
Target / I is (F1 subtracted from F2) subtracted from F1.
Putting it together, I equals -4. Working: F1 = 2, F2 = 8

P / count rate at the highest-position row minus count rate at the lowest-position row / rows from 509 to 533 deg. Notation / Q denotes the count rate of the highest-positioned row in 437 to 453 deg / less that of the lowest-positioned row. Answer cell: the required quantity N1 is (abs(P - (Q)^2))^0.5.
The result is 1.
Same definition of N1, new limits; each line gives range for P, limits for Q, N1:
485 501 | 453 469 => 13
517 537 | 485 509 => 8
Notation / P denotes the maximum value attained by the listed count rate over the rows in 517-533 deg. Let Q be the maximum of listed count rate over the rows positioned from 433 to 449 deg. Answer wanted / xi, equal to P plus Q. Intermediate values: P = 102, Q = 124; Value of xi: 226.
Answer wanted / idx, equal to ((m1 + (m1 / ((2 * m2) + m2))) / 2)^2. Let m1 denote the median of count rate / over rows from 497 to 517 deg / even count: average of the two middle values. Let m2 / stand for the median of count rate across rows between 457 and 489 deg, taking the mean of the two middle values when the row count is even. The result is 2616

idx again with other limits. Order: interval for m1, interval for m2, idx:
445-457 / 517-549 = 3807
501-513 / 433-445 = 2513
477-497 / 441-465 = 2987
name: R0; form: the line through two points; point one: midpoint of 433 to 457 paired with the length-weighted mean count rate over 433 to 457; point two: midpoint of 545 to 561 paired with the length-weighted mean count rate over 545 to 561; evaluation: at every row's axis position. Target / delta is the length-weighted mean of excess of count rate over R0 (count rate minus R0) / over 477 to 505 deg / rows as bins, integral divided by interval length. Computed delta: -5.3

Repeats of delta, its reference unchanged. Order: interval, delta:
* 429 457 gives -1.6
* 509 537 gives -9.2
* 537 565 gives -1.6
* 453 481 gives -1.8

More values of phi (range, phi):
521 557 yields 551.0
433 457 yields 455.0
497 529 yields 499.0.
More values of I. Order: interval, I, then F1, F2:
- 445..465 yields 10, 5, 0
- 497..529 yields -4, 2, 8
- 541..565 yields -2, 2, 6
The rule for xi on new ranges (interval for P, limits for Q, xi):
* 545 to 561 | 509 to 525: 210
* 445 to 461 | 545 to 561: 235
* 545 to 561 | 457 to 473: 235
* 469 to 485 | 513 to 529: 217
